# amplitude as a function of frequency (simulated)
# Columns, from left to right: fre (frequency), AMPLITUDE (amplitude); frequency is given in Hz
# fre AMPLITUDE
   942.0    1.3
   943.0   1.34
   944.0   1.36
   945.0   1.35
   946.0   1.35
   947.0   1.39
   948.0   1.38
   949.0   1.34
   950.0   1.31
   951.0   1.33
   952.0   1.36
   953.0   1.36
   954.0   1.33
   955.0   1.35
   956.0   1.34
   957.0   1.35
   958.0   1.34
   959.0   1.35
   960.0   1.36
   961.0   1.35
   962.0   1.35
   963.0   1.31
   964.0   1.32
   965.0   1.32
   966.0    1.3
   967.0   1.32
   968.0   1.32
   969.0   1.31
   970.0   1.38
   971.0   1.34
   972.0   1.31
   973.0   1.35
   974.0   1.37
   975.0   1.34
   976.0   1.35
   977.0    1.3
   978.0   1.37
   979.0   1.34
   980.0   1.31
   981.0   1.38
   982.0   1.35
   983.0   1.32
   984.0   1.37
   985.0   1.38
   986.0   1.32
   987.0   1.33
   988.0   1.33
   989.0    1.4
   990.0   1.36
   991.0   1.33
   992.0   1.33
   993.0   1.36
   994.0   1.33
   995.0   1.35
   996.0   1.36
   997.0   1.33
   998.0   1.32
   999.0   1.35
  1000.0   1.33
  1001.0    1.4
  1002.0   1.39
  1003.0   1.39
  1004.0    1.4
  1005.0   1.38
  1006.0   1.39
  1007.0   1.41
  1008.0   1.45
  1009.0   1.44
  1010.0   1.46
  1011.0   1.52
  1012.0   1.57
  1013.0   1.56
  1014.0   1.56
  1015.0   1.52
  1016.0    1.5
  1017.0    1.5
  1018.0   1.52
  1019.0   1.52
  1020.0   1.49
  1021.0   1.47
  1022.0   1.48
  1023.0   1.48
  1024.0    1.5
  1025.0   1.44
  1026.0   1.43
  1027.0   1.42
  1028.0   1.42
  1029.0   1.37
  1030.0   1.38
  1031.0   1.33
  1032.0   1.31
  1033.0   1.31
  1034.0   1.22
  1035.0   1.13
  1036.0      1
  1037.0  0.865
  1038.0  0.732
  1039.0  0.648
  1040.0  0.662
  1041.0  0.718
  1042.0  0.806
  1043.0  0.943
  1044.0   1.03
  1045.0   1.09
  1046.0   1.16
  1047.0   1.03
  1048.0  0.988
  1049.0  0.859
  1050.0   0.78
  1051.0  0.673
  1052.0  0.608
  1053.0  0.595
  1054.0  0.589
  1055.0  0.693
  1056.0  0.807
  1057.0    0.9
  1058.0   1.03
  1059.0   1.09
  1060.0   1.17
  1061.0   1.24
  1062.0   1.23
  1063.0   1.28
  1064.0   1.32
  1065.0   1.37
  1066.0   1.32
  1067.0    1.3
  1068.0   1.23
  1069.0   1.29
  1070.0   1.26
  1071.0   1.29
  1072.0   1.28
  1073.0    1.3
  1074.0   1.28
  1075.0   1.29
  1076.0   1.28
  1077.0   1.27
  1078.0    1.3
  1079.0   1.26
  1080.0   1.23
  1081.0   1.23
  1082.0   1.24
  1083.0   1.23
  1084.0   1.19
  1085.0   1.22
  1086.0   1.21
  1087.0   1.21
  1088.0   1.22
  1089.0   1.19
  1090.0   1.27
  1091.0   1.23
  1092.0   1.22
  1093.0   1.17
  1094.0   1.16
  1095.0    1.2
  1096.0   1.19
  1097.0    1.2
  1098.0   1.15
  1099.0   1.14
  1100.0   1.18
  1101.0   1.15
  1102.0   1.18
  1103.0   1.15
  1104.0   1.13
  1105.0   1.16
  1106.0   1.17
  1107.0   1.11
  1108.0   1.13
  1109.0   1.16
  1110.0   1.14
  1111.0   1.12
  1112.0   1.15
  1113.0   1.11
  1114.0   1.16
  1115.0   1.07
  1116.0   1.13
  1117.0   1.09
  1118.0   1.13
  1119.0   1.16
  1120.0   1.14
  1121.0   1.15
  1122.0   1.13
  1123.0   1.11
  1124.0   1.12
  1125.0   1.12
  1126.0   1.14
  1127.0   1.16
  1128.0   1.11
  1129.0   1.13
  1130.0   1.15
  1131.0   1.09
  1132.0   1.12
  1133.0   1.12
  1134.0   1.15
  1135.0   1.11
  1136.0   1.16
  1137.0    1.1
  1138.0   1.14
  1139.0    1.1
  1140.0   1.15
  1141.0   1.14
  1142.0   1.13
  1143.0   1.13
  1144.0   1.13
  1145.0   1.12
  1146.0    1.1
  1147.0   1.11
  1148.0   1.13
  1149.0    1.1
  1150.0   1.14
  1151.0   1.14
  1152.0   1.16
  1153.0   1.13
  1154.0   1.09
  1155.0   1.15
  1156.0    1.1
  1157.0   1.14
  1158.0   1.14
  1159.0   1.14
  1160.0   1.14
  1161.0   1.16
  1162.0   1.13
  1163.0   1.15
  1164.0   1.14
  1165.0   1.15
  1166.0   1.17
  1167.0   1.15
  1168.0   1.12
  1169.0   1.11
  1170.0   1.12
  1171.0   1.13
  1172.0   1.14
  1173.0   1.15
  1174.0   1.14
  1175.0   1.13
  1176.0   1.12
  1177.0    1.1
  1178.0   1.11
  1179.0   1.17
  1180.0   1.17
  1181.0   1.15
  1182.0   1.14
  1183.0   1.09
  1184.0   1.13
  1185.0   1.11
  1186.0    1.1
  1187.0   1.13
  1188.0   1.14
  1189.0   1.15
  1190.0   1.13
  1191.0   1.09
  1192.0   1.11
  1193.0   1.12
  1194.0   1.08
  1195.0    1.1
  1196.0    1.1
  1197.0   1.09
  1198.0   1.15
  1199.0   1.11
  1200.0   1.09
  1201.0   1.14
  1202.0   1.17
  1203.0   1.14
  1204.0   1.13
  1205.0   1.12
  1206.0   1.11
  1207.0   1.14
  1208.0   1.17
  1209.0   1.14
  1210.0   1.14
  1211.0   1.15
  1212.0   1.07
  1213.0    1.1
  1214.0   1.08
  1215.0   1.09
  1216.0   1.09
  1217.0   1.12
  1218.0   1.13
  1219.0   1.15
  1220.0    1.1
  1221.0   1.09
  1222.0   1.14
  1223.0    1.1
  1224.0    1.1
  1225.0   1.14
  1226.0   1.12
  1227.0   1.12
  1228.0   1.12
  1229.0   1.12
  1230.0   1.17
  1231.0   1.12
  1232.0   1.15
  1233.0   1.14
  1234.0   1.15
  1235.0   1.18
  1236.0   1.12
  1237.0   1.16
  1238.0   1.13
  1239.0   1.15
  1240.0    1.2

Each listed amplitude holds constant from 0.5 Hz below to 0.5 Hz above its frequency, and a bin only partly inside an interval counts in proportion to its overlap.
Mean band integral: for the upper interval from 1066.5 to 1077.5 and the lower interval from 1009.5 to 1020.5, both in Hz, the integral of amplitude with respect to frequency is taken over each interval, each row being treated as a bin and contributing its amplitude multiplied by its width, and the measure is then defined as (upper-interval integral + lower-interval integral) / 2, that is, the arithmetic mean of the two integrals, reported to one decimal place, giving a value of 15.4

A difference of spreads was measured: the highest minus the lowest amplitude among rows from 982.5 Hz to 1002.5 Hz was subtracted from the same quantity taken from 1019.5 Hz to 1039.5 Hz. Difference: 0.77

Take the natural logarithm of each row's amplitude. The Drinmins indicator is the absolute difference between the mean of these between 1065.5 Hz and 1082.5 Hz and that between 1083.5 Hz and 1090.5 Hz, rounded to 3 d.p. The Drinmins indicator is 0.046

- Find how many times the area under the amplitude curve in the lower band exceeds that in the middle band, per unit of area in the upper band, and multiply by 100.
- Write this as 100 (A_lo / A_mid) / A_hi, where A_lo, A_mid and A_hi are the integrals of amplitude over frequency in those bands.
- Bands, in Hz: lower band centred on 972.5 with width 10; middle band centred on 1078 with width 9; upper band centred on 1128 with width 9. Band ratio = 11.6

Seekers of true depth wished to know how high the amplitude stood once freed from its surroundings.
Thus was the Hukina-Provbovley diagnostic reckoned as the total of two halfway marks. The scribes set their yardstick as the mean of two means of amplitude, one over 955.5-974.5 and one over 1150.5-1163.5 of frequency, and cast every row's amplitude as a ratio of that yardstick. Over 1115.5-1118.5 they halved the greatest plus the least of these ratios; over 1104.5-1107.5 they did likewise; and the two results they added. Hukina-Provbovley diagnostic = 1.82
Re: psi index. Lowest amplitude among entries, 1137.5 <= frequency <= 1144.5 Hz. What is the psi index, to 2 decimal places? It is 1.10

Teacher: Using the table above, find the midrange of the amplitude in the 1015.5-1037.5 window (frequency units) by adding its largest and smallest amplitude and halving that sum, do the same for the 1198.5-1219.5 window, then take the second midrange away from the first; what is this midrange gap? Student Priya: 0.1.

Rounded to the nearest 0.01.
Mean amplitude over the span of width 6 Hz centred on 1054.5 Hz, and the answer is 0.70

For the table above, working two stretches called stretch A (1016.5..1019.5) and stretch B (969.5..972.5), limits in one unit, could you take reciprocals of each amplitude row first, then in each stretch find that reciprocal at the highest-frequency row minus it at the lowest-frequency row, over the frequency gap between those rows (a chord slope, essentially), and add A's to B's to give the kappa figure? 0.015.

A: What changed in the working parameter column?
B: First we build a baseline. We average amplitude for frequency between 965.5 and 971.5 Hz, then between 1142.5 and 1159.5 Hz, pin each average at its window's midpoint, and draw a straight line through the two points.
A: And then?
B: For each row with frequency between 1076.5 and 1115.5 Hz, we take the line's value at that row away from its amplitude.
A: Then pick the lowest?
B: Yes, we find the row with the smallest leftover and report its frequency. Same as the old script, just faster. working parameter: 1115.0 Hz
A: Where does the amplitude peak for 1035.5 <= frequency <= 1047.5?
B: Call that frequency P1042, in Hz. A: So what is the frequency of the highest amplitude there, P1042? 1046.0 Hz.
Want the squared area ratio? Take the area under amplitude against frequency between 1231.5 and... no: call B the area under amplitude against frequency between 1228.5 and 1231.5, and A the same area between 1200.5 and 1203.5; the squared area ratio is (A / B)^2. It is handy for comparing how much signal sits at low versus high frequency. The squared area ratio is 1.02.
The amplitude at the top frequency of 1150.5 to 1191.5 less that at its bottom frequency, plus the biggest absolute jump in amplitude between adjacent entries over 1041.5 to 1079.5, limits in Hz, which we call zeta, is 0.09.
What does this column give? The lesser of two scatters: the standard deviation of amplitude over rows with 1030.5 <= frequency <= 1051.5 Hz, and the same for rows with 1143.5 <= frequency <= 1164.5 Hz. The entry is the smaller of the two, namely 0.020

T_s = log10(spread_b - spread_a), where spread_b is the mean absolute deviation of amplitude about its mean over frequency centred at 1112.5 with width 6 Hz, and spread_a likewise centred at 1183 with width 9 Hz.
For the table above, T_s -2.6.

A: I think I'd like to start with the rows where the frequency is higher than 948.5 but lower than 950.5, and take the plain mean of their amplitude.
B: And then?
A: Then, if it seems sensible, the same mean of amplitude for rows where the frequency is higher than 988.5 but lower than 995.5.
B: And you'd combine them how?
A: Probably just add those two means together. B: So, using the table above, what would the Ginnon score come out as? 2.68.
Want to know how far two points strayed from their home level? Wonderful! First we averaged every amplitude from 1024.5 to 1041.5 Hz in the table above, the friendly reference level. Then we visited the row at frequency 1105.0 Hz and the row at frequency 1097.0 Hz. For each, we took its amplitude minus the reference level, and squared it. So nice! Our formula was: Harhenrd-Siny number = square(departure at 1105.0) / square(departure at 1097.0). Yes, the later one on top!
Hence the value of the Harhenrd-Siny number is 0.11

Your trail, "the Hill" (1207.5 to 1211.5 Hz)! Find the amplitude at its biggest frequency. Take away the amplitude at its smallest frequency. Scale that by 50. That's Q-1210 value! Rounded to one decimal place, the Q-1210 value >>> -1.0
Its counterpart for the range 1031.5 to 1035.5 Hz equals -9.0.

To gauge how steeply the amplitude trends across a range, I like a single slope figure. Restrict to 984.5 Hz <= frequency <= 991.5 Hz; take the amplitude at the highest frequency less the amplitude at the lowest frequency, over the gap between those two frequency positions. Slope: -0.008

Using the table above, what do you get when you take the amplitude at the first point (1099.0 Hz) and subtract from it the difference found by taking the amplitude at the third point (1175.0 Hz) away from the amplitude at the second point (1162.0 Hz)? 1.1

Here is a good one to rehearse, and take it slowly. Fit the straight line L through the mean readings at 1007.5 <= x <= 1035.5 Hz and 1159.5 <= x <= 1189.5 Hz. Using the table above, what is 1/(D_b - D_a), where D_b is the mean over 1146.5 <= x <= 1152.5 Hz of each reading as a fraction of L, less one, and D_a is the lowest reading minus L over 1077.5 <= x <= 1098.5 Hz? 11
